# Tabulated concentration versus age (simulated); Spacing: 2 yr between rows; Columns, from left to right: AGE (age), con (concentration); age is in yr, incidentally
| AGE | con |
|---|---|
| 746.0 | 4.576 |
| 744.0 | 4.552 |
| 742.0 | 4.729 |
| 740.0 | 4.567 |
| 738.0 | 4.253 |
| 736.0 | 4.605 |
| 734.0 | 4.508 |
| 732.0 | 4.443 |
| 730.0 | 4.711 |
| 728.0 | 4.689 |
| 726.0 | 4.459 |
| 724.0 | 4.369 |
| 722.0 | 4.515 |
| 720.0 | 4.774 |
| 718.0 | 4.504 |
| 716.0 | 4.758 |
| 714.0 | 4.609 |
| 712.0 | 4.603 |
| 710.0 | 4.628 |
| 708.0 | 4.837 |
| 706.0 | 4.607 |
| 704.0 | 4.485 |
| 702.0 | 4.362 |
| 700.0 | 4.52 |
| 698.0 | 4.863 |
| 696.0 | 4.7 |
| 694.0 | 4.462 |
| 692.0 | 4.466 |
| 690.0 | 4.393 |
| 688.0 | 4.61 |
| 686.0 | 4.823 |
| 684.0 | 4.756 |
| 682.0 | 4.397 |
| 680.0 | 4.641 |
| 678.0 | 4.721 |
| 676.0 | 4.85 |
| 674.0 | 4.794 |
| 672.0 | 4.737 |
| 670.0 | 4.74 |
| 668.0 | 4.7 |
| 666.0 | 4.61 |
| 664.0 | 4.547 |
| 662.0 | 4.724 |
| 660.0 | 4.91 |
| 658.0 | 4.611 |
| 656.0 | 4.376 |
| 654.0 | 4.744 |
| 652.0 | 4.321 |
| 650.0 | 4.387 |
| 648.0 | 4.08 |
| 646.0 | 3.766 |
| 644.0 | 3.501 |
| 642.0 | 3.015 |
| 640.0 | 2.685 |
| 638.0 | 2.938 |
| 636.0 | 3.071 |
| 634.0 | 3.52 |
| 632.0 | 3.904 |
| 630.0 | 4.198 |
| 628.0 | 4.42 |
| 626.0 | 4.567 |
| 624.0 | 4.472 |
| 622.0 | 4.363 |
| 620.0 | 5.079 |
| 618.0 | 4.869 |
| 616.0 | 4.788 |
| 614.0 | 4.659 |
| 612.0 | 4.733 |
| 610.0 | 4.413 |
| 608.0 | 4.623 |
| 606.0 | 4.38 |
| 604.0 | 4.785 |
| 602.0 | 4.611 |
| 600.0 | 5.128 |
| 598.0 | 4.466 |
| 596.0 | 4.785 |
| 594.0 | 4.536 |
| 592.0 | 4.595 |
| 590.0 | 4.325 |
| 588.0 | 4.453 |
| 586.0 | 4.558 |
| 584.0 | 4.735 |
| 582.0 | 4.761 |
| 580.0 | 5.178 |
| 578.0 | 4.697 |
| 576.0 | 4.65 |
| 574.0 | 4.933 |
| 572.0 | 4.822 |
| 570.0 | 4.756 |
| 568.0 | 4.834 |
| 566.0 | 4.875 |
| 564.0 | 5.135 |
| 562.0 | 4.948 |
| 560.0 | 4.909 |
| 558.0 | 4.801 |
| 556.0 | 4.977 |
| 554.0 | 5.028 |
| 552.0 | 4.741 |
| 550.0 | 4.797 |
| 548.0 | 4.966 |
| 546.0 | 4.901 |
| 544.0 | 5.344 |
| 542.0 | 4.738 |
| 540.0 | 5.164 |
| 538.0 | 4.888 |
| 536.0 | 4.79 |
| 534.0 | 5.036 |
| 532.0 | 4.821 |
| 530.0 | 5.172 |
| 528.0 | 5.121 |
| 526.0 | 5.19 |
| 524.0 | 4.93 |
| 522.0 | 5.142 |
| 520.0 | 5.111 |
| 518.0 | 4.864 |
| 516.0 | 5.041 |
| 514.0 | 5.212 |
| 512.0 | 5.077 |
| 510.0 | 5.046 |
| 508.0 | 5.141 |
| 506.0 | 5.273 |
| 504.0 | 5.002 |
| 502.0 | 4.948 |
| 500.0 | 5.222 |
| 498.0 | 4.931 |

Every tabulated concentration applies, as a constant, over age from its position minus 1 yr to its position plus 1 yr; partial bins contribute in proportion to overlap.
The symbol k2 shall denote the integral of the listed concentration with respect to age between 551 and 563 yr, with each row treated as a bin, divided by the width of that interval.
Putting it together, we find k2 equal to 4.90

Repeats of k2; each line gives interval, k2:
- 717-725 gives 4.54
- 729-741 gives 4.51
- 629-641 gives 3.39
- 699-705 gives 4.46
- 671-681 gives 4.75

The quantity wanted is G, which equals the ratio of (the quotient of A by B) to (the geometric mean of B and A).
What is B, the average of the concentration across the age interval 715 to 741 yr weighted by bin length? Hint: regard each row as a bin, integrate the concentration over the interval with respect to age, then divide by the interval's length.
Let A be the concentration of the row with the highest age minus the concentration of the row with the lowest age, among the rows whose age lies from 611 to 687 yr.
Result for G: 0.03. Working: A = 0.1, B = 4.55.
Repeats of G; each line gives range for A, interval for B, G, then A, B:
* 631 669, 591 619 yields 0.09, 0.8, 4.67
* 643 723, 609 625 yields 0.10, 1.0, 4.67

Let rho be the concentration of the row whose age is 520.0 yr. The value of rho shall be 5.111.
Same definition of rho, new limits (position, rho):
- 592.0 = 4.595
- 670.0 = 4.74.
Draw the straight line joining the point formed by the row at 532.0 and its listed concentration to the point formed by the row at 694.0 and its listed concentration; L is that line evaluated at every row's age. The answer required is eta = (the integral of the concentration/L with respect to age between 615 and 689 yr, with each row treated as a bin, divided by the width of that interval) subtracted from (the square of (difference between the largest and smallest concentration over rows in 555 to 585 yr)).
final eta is -0.7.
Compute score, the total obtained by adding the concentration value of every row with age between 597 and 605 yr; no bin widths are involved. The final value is 19.0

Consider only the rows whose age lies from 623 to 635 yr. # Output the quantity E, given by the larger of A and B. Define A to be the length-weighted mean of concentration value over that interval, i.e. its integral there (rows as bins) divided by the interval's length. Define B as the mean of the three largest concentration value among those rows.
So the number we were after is 4.49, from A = 4.18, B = 4.49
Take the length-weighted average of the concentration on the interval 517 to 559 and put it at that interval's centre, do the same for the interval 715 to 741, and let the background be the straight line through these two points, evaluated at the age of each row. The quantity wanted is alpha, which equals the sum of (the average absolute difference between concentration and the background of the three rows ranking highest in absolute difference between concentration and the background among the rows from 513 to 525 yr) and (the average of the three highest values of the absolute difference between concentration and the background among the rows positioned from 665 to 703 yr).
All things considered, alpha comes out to 0.41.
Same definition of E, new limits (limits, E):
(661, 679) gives 4.79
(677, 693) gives 4.77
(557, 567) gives 5.00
